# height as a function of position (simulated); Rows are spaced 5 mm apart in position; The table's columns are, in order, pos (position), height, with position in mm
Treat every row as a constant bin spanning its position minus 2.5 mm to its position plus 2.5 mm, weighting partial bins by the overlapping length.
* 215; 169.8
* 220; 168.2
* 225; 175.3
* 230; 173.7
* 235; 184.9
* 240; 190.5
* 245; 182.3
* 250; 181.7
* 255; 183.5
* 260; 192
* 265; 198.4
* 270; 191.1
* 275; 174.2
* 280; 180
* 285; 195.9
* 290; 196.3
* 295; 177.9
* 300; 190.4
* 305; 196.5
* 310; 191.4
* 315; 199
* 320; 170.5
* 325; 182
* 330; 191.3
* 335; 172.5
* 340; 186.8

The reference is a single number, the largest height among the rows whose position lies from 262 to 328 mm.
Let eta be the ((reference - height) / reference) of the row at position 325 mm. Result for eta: 0.09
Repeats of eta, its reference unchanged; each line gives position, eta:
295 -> 0.11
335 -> 0.13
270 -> 0.04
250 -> 0.09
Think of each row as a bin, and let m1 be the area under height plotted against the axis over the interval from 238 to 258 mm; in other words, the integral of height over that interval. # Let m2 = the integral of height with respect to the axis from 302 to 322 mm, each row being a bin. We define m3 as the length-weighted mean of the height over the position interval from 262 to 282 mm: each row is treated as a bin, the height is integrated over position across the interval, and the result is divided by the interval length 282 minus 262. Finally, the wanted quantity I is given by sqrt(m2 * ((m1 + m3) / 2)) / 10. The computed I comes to 271.3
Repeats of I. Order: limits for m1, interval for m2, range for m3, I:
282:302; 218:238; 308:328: 264.8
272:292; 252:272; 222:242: 273.3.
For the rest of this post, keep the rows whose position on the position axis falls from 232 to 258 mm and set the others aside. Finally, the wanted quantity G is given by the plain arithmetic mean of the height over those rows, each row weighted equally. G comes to 185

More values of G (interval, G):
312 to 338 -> 183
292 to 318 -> 191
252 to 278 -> 188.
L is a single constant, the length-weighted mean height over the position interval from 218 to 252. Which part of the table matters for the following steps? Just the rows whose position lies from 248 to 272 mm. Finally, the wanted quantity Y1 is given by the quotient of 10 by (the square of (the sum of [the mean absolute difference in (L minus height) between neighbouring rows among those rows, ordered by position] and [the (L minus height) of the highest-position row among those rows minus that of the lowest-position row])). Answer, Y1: 0.87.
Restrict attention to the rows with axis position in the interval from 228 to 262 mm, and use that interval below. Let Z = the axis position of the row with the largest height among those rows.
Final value 260 mm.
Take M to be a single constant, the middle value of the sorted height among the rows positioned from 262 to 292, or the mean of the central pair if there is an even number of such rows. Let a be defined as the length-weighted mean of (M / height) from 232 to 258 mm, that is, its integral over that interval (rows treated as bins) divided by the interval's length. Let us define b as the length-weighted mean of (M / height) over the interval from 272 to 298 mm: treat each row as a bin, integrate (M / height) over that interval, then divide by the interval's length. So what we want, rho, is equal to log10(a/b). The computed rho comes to 0.0004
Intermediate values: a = 1.05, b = 1.05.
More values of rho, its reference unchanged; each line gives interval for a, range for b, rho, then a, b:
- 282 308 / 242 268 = -0.0078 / 1.01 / 1.03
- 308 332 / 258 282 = 0.0015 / 1.04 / 1.04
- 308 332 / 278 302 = 0.0041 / 1.04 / 1.03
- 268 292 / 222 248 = -0.0140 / 1.04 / 1.07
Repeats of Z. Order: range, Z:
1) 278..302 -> 290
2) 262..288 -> 265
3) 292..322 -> 315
